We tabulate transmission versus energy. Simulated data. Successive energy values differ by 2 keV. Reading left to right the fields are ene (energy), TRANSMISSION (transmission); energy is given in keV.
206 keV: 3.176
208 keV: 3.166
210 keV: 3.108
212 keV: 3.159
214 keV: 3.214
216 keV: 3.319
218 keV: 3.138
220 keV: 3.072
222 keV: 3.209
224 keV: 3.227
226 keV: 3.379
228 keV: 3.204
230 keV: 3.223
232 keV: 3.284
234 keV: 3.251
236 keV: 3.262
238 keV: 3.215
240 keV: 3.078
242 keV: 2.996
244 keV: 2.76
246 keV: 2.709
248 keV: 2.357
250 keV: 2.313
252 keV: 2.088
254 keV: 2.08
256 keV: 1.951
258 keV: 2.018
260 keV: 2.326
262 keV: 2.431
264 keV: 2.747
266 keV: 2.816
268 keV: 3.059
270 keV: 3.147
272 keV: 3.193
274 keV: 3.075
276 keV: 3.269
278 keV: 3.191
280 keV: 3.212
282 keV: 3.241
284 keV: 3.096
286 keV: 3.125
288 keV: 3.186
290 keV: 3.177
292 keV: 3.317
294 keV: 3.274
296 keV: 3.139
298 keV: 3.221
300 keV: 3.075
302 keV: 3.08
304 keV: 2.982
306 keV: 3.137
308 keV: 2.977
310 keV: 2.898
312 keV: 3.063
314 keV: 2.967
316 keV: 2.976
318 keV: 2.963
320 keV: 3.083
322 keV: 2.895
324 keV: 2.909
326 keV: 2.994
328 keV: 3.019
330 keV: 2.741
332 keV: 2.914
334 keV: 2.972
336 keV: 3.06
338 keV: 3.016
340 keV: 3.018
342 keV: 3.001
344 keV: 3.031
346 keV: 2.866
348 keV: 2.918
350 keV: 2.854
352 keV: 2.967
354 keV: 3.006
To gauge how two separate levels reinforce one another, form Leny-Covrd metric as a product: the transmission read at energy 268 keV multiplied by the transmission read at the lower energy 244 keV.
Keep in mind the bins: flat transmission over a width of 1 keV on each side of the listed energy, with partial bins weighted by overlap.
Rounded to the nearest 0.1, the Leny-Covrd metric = 8.4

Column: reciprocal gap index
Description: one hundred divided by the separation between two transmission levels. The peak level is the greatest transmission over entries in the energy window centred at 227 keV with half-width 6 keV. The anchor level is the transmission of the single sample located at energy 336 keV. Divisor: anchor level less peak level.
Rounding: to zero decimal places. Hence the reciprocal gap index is -313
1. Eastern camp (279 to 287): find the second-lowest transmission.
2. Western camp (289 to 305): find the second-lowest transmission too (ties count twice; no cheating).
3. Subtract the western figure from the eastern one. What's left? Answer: 0.05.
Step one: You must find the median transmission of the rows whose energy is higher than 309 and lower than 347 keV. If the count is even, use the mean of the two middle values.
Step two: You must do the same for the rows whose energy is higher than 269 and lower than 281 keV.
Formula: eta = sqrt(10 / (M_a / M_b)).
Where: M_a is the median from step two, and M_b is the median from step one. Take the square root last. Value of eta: 3.05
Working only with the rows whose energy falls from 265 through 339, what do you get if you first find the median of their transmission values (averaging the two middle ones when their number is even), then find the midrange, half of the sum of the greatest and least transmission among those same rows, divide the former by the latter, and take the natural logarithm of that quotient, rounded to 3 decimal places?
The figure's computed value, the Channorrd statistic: 0.015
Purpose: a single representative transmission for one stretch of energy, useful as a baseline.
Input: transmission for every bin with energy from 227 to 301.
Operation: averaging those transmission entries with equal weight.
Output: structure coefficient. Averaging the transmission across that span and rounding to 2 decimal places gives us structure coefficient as 2.92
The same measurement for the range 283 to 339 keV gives 3.04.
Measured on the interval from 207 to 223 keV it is 3.17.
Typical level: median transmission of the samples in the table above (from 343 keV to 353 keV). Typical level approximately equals 2.92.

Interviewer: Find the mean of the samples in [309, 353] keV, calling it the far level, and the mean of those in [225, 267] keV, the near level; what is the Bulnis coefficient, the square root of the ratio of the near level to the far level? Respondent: 0.96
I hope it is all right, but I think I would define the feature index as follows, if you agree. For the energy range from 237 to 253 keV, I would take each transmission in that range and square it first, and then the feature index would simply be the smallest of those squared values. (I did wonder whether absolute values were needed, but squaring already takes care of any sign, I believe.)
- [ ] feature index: 4.4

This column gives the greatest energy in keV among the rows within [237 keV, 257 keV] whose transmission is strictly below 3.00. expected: 256 keV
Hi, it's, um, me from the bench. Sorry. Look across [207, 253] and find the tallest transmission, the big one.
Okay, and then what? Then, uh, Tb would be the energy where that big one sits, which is 226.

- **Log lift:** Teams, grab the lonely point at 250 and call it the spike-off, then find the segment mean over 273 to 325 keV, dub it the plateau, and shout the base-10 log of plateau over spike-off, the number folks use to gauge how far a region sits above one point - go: 0.13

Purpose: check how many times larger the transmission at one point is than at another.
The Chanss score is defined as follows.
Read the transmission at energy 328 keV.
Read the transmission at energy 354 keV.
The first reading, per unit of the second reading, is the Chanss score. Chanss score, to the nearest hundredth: 1.00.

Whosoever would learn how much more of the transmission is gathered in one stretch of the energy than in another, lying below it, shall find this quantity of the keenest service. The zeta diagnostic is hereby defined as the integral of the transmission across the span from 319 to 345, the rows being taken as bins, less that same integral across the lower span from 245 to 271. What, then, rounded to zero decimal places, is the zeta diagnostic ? 13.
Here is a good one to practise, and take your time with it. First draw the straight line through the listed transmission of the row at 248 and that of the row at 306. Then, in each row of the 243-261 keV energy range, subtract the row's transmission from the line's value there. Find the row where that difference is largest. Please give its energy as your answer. 256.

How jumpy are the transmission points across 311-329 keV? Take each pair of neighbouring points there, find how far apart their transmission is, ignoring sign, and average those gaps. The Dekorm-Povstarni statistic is 0.07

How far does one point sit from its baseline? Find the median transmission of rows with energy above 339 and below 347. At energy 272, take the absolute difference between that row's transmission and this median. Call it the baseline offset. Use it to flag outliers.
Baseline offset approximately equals 0.18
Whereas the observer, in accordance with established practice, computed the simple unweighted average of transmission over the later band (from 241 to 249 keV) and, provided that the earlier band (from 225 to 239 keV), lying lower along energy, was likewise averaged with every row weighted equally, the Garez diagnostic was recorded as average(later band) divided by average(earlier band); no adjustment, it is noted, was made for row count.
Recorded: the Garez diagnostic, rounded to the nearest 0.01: 0.83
